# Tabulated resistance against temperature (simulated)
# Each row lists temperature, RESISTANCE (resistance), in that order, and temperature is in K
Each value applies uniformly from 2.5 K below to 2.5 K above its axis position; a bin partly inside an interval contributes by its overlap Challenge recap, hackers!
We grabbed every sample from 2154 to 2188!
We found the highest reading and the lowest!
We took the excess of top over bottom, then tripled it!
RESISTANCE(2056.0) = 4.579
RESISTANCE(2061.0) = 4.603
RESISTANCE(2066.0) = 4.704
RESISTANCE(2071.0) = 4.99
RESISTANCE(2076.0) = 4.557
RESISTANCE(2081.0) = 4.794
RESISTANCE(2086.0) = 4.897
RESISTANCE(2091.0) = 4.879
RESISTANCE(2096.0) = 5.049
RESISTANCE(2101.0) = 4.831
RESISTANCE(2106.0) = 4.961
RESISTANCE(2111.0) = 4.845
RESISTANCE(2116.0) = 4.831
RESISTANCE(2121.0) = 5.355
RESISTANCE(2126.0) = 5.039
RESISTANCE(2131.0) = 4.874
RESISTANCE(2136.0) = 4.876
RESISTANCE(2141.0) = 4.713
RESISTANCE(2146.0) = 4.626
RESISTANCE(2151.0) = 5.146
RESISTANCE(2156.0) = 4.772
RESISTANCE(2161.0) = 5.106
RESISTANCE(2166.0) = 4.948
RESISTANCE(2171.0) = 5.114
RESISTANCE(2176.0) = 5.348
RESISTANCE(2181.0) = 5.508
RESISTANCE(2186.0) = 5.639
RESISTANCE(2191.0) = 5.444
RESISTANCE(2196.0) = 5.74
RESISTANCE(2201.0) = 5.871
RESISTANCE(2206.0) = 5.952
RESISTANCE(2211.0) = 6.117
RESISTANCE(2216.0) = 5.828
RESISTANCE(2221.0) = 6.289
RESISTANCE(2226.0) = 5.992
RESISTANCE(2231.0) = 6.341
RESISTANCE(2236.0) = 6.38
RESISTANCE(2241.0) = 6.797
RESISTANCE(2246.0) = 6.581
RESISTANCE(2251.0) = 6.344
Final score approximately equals 2.60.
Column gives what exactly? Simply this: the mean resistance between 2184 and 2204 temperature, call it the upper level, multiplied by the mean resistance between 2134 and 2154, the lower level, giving 27.5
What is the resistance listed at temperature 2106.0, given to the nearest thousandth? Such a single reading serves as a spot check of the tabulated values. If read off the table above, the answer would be 4.961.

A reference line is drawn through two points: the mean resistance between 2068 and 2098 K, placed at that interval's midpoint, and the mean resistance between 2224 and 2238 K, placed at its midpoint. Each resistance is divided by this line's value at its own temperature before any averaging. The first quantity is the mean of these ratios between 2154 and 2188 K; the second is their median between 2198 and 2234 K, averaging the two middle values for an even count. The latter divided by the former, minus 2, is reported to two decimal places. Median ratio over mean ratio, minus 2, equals -0.92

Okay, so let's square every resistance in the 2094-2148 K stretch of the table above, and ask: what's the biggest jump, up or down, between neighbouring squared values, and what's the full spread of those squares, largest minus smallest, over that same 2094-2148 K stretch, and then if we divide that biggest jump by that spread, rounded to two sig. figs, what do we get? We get 0.73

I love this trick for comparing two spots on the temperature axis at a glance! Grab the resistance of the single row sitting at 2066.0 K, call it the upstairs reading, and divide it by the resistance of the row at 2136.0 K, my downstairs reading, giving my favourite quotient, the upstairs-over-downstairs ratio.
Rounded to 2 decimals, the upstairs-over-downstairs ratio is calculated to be 0.96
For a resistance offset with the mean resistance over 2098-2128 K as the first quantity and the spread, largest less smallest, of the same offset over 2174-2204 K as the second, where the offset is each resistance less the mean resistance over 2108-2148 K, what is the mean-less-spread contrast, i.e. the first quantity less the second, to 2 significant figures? -0.44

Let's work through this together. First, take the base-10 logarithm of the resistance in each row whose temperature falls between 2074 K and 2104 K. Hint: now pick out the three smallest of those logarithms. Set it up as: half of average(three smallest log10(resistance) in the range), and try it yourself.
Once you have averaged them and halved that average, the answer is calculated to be 0.337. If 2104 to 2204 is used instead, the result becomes 0.336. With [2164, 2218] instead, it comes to 0.355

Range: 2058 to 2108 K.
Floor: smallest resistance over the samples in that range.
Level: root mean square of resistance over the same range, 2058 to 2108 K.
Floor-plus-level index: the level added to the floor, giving 9.4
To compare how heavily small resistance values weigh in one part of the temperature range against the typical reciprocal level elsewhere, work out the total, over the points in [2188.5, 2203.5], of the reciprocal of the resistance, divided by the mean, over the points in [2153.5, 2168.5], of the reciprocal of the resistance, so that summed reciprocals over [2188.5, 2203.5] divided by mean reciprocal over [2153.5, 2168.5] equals 2.6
